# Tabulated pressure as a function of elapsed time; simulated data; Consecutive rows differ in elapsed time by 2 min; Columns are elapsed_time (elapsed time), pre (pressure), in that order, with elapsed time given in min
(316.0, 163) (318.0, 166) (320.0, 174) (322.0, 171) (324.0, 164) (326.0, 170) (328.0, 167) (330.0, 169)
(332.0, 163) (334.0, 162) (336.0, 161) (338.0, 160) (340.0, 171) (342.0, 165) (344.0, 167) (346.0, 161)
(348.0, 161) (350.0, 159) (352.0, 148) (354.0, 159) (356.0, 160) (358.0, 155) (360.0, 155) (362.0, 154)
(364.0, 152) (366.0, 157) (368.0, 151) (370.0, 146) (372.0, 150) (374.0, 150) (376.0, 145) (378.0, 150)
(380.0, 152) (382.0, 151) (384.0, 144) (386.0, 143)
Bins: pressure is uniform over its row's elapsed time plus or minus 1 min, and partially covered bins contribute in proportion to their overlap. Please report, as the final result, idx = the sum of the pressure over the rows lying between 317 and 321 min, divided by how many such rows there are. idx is 170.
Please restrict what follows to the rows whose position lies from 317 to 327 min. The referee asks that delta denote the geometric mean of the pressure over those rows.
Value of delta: 169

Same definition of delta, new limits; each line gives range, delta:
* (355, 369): 155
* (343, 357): 159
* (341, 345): 166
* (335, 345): 165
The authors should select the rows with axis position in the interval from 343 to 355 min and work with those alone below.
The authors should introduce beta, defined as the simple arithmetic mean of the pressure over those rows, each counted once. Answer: 159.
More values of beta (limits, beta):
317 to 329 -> 169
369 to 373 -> 148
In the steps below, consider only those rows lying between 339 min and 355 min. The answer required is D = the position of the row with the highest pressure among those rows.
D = 340.0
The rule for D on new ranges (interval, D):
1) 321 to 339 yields 322.0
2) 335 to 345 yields 340.0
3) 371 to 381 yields 380.0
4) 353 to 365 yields 356.0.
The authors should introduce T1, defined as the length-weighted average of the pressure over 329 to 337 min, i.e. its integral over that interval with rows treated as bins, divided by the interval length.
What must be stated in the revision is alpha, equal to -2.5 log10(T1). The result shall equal -5.54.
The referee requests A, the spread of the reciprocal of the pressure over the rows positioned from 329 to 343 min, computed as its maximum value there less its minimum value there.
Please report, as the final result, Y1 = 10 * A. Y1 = 0.0040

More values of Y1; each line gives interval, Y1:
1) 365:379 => 0.0053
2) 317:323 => 0.0028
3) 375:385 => 0.0037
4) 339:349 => 0.0036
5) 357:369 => 0.0025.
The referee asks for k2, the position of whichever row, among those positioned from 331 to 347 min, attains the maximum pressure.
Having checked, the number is 340.0 min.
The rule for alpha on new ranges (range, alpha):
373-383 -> -5.44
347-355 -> -5.49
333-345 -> -5.54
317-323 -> -5.58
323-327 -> -5.56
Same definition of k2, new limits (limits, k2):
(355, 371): 356.0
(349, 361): 356.0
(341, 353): 344.0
